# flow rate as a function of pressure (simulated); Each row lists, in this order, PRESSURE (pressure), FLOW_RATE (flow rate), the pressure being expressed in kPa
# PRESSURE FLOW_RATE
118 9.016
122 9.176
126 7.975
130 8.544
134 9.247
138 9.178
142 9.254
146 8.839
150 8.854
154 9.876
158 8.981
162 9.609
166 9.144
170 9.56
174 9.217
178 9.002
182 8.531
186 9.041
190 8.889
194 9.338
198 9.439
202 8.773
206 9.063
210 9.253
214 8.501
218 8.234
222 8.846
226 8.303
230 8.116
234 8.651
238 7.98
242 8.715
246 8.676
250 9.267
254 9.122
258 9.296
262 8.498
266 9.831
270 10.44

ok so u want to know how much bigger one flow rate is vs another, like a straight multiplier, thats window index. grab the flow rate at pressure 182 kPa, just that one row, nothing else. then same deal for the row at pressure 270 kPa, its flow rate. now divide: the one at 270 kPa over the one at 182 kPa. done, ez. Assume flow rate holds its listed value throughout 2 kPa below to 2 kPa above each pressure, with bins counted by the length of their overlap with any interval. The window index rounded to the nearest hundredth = 1.22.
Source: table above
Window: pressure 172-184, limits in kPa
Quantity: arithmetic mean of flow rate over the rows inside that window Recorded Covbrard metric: 8.9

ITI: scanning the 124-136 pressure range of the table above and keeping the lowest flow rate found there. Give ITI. 7.975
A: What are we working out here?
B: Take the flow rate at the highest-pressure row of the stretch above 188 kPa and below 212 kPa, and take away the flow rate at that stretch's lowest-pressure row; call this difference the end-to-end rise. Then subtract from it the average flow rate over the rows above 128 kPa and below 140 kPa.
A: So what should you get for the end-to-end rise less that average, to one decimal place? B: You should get -8.6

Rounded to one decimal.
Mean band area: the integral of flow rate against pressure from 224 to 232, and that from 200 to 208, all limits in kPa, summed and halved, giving 68.5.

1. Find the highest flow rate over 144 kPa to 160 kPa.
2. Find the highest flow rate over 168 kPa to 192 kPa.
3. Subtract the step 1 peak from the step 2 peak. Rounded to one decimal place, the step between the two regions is -0.3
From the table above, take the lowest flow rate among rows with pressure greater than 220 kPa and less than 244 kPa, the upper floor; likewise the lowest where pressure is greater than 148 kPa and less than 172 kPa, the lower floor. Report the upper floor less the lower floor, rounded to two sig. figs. -0.87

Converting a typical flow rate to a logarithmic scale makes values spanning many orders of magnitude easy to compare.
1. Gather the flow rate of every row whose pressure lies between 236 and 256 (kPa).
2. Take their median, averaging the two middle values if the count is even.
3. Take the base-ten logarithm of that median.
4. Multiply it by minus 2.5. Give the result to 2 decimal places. -2.35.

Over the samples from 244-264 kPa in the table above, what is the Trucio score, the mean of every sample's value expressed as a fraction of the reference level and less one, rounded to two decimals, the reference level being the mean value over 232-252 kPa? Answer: 0.04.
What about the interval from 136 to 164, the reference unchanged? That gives 0.07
